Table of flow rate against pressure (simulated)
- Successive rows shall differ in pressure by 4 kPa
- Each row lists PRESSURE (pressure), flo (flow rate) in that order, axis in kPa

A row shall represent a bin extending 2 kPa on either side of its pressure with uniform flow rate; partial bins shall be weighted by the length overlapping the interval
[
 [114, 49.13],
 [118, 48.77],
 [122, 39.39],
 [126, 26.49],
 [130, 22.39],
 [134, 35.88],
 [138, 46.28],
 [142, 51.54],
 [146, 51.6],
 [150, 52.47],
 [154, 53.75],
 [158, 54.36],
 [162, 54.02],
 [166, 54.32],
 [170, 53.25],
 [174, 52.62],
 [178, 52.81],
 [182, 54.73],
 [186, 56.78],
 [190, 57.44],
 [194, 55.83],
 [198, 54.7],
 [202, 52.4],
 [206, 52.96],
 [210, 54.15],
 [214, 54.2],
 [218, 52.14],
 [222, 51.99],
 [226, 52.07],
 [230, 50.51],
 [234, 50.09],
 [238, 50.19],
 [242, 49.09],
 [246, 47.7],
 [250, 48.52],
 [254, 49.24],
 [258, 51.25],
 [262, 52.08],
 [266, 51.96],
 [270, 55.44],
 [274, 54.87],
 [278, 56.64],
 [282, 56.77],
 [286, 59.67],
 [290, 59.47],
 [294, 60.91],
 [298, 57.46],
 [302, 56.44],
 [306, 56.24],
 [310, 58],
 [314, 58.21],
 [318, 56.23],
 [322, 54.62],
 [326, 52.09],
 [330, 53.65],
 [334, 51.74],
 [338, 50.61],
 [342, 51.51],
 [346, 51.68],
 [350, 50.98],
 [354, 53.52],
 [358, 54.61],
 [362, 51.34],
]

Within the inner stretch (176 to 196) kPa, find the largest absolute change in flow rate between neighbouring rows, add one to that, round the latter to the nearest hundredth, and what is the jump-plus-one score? 3.05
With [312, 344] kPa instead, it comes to 3.53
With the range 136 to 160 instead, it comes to 6.26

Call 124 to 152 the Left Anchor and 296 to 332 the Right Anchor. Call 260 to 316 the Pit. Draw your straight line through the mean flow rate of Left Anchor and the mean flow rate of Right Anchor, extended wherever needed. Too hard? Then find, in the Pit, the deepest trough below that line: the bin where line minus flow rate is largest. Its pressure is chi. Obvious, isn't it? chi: 266 kPa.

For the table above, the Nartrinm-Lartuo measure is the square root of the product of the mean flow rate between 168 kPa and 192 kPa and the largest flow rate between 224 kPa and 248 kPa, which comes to 53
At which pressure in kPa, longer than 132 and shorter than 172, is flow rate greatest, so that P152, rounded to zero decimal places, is 158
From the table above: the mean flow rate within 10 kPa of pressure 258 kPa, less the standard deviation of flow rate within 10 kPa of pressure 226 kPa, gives 50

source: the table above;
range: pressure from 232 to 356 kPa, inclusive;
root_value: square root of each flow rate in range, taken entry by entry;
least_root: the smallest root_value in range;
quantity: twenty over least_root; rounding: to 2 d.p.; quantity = 2.90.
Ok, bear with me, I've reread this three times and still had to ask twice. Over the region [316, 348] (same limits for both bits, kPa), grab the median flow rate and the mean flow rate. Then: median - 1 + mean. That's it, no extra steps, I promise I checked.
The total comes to 104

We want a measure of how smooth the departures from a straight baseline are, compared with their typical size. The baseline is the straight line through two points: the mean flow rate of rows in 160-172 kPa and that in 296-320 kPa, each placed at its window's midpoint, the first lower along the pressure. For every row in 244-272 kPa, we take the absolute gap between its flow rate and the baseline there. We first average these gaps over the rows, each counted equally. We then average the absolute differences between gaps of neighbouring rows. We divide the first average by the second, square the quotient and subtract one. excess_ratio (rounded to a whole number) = 15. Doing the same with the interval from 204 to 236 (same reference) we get 11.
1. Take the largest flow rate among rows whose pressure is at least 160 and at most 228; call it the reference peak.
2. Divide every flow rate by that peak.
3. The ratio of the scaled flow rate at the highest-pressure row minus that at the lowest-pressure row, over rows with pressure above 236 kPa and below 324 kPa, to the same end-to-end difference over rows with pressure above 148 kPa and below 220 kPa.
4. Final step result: -13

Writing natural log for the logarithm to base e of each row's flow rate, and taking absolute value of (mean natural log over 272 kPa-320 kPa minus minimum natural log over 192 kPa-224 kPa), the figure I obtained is 0.10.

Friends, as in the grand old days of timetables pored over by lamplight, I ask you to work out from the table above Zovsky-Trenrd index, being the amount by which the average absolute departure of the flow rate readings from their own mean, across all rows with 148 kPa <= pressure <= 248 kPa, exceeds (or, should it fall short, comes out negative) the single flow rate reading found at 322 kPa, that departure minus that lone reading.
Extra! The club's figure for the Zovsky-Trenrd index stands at -52.9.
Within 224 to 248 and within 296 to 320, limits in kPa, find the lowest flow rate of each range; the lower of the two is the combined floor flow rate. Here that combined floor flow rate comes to 48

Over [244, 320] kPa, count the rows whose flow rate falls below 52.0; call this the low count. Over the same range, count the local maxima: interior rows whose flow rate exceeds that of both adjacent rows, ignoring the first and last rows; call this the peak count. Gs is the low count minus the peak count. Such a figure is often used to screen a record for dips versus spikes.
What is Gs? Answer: 0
